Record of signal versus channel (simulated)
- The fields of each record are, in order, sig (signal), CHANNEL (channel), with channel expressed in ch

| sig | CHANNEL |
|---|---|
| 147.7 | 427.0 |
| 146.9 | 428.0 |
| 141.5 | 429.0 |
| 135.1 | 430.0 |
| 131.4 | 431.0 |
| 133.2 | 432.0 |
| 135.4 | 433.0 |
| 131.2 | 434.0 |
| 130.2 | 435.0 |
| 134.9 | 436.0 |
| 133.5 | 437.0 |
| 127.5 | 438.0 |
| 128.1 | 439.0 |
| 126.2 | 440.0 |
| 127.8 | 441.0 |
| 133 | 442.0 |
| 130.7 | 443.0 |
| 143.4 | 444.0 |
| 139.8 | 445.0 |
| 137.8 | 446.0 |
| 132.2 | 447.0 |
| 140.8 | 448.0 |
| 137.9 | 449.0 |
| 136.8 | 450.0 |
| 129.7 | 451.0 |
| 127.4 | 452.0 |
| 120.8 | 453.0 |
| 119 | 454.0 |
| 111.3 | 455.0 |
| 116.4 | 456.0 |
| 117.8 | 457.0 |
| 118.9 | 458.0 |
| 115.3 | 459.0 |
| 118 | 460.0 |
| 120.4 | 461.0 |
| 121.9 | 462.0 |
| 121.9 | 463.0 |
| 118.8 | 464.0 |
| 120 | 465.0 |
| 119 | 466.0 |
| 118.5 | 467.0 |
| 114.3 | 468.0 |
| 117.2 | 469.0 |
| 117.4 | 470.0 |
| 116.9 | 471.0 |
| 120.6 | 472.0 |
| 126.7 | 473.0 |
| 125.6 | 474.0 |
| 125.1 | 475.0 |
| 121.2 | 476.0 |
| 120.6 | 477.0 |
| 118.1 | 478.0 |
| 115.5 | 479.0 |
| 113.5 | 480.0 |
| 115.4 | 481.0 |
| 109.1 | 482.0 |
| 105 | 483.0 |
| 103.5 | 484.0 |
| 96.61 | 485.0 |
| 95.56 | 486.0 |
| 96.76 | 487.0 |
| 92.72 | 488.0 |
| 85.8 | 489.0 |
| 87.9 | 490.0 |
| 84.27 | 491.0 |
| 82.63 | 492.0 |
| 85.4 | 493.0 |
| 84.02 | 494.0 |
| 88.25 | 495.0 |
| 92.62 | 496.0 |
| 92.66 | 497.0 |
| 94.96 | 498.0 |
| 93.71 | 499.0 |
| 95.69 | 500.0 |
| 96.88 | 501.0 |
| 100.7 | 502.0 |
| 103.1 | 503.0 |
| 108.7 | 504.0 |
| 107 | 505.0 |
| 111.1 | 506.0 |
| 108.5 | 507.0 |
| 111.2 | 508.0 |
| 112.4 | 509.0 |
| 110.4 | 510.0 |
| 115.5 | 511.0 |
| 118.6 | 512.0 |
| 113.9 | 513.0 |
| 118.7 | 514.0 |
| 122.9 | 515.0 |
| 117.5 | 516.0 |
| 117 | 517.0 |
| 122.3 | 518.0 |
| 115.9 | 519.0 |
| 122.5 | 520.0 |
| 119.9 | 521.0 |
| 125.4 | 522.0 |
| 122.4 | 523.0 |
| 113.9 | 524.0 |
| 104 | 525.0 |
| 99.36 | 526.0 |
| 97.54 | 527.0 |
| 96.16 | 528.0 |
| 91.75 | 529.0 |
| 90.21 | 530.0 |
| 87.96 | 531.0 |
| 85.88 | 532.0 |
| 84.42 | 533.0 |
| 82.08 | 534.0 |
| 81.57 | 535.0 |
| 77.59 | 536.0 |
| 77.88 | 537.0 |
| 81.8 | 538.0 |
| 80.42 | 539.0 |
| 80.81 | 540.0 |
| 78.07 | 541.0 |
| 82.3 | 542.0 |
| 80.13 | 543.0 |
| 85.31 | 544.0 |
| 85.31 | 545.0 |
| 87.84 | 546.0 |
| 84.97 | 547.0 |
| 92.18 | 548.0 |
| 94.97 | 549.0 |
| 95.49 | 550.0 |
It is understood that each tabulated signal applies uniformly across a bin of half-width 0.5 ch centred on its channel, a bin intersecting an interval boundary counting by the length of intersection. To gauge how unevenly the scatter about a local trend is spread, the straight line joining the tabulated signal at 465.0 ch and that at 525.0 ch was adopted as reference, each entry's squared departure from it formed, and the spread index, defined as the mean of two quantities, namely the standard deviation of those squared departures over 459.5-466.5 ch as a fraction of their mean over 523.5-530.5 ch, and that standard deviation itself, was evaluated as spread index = 2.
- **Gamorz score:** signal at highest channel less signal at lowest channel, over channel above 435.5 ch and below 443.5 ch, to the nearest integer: -4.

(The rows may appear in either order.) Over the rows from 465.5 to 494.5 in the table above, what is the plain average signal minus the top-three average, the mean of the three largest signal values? -18.4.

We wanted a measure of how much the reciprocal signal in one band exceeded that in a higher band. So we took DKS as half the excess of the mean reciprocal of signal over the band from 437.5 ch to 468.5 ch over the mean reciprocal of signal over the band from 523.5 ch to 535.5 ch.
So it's -0.0014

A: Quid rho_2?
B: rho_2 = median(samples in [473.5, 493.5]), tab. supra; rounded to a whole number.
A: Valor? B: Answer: 104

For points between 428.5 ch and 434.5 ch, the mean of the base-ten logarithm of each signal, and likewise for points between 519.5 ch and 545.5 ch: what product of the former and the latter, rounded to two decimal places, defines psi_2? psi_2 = 4.18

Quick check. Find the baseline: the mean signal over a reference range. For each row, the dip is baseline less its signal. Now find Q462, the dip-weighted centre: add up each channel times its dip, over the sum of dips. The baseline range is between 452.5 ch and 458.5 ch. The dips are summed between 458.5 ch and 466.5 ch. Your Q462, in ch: 463.5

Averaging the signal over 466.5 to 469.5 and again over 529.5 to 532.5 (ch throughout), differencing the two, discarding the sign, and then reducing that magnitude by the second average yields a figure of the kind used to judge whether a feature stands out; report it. -59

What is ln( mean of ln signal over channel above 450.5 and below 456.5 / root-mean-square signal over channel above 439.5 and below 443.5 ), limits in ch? -3.30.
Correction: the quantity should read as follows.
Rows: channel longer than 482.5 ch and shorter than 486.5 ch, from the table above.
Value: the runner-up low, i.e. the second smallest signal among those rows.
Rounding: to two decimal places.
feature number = 96.61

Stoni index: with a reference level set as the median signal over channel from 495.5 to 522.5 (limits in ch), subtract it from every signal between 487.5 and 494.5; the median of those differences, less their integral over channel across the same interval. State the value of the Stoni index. 150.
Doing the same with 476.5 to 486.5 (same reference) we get 19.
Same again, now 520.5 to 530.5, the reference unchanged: 42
